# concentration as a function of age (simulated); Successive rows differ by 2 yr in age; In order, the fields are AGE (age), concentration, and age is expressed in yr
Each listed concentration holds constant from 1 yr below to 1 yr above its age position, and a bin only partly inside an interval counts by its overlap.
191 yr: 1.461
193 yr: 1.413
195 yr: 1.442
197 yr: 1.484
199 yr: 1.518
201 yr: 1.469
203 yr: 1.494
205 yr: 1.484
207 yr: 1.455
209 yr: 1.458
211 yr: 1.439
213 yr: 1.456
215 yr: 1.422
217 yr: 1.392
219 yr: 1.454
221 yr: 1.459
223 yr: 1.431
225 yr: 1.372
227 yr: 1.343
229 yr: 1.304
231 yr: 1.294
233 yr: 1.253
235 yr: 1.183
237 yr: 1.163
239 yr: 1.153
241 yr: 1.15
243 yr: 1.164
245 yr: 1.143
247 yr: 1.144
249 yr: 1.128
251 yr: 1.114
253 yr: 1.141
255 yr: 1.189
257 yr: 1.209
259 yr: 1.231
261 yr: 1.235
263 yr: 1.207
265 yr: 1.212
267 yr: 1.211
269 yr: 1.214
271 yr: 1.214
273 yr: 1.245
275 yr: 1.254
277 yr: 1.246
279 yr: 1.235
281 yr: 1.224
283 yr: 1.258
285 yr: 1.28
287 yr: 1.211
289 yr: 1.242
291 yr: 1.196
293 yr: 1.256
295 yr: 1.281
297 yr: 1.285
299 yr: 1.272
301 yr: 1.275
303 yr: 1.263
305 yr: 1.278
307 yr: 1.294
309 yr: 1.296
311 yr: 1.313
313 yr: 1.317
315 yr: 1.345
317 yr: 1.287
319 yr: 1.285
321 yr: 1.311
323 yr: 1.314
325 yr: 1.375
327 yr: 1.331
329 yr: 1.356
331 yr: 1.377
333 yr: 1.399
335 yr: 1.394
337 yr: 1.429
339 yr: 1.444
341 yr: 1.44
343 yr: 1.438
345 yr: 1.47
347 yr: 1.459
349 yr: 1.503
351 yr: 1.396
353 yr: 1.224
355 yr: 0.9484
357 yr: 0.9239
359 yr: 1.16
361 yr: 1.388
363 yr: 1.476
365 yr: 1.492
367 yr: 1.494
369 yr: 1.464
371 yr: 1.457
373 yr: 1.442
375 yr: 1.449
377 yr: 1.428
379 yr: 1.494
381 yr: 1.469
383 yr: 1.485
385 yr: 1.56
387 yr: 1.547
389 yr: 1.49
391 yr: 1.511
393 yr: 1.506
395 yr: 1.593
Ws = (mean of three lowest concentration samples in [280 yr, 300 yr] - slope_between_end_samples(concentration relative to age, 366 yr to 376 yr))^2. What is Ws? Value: 1.48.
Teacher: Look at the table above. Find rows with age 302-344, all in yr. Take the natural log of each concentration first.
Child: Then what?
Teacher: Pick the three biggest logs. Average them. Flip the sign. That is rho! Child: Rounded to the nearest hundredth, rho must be -0.37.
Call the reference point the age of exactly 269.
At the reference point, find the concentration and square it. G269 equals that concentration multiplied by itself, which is 1.47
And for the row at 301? 1.63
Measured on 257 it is 1.46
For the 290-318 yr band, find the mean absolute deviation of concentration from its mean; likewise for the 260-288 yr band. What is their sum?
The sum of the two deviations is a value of 0.041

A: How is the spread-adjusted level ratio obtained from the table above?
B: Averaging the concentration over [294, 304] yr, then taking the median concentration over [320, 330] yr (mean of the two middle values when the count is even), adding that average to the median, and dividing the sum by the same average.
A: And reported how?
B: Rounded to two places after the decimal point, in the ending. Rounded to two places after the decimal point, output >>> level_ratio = 2.04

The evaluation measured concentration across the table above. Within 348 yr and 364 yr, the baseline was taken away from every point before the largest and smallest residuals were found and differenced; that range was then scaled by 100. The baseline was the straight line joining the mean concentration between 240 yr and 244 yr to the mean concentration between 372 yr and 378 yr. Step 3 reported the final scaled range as 60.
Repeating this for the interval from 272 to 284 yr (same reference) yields 4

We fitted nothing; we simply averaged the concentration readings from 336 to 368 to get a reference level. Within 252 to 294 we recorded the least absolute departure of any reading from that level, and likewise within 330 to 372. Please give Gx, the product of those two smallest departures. 0.0016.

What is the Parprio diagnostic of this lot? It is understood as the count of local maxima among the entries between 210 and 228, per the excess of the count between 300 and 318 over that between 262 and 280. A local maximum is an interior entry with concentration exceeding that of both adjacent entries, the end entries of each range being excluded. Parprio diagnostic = -2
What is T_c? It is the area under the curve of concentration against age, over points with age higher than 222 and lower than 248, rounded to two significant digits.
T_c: 32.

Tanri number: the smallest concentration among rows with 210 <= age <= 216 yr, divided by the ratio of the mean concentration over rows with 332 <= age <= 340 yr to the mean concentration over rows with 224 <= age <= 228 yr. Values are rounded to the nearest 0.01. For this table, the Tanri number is 1.36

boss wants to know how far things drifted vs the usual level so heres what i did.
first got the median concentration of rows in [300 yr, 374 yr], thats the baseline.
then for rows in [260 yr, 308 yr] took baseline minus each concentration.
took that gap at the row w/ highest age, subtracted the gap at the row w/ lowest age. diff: -0.06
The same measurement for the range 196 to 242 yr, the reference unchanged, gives 0.33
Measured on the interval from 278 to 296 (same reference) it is -0.05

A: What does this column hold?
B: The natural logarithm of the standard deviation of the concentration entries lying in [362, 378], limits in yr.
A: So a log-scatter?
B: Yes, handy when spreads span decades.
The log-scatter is -3.8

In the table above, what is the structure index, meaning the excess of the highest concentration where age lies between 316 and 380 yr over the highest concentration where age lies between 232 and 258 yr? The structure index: 0.25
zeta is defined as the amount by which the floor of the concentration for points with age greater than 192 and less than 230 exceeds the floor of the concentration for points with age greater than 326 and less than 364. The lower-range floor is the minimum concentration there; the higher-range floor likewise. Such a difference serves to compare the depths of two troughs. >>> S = 0.38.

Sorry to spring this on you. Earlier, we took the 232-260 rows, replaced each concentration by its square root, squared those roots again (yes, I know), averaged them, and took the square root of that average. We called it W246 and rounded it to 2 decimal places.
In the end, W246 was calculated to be 1.08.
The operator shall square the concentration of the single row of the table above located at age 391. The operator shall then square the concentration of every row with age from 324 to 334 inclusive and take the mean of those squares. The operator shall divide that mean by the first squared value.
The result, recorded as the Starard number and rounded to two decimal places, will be 0.82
